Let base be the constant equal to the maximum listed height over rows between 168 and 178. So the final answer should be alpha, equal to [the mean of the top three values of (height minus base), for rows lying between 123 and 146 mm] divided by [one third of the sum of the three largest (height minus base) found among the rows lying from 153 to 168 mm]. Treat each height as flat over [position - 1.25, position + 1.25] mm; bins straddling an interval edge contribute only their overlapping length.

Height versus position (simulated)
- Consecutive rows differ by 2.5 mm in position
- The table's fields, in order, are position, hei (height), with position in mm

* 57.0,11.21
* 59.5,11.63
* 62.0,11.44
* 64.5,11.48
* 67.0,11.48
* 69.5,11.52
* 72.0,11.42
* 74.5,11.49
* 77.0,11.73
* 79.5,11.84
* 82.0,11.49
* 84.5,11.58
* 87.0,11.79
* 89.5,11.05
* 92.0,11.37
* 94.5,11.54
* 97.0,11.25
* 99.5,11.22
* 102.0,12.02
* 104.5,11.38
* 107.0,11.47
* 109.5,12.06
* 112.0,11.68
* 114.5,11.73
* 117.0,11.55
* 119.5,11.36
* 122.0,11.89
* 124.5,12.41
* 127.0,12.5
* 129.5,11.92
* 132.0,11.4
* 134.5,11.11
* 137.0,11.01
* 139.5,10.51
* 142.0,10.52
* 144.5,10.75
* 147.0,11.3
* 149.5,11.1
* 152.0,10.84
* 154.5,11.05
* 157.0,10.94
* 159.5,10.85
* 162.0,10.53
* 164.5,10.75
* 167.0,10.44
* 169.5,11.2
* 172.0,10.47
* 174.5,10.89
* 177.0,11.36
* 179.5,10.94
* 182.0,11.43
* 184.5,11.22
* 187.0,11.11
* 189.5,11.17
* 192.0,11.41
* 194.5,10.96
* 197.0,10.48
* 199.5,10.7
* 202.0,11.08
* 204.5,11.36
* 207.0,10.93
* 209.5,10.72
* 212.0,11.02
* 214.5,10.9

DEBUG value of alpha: -2.2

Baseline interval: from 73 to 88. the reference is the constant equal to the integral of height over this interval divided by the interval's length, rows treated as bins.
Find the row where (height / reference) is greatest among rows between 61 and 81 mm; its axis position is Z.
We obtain 79.5 mm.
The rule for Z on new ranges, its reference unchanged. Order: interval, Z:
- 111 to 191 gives 127.0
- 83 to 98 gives 87.0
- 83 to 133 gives 127.0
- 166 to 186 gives 182.0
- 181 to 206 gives 182.0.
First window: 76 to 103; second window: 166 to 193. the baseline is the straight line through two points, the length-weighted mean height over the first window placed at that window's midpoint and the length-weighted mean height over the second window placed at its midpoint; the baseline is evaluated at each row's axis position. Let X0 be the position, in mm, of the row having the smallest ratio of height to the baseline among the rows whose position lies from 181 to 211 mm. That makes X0 197.0 mm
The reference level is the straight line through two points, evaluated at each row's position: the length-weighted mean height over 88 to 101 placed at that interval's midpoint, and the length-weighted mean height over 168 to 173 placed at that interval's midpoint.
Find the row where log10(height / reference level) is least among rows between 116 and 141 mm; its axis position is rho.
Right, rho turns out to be 139.5 mm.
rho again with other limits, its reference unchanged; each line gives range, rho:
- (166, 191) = 167.0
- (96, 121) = 99.5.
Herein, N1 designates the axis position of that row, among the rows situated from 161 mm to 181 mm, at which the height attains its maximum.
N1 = 177.0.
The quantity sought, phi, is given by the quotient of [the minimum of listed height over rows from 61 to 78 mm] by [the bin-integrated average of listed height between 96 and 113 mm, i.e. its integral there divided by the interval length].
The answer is 0.99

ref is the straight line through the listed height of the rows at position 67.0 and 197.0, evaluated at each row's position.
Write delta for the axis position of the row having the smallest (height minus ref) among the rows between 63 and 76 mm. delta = 72.0 mm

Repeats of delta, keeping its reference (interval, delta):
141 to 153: 142.0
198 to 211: 199.5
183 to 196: 194.5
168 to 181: 172.0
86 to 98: 89.5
